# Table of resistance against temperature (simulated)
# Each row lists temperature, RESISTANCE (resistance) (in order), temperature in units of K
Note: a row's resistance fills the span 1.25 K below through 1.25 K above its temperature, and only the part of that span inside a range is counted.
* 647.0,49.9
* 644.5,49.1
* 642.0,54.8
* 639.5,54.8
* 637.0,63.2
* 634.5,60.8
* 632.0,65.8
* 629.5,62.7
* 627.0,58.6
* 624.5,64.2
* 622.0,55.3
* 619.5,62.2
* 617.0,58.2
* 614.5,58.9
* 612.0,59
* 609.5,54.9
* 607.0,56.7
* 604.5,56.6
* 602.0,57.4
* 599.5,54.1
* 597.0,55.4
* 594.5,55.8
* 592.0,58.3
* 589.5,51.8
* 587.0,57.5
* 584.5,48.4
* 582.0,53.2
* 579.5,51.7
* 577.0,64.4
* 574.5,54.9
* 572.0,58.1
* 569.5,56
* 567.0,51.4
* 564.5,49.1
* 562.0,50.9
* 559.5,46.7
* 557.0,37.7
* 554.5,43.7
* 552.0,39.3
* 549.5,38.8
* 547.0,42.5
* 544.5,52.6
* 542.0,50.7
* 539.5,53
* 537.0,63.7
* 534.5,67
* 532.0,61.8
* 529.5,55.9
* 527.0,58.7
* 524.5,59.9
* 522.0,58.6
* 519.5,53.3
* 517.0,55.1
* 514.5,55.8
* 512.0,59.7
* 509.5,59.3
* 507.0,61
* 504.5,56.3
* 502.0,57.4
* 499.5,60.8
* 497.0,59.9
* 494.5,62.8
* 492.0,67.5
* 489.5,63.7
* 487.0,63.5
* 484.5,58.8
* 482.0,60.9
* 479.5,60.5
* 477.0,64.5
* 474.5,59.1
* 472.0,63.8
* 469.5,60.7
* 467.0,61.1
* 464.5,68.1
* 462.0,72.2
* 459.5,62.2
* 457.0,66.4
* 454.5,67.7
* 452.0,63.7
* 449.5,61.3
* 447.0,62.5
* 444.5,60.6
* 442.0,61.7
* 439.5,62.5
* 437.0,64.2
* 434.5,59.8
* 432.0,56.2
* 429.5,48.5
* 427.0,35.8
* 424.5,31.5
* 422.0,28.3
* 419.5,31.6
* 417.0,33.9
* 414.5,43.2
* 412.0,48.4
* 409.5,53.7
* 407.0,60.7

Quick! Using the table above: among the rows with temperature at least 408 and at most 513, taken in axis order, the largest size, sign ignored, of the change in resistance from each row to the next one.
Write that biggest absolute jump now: 12.7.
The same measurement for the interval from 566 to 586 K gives 12.7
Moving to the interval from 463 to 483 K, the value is 7.0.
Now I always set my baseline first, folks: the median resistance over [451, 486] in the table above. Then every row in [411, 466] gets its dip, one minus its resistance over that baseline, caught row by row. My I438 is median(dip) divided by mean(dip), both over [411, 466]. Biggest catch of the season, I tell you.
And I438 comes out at 0.2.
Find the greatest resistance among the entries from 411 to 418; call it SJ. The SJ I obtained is 48.4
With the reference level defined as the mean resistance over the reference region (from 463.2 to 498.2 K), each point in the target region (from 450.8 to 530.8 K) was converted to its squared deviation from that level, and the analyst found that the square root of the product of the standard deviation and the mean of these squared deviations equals 21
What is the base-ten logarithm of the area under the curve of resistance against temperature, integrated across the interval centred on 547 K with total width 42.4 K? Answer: 3.33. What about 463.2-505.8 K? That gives 3.42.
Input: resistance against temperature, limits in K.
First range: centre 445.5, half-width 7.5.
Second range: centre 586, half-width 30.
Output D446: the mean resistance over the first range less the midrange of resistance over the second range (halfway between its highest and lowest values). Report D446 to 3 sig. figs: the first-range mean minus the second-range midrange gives 11.0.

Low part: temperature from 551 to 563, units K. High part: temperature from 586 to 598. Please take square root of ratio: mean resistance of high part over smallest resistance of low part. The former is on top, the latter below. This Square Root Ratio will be 1.22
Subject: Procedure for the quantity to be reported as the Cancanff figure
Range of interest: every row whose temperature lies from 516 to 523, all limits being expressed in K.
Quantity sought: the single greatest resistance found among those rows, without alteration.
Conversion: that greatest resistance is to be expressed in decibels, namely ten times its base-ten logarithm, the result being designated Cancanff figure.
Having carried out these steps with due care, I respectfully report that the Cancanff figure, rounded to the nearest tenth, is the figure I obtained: 17.7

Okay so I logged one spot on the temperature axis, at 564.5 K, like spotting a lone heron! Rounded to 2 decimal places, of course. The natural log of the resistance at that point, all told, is 3.89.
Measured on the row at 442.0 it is 4.12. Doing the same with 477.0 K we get 4.17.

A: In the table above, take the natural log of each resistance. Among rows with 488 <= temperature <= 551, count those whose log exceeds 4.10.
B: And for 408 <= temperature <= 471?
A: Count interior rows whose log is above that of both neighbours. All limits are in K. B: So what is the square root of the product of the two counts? 5.7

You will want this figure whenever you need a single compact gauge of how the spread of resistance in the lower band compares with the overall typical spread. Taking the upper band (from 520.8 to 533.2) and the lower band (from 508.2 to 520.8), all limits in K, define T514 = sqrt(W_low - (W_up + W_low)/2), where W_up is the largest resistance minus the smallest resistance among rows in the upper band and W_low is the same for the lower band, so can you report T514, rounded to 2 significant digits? 0.50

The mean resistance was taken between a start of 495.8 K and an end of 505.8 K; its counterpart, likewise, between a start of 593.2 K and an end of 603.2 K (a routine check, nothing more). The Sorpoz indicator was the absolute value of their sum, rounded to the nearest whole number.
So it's 114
